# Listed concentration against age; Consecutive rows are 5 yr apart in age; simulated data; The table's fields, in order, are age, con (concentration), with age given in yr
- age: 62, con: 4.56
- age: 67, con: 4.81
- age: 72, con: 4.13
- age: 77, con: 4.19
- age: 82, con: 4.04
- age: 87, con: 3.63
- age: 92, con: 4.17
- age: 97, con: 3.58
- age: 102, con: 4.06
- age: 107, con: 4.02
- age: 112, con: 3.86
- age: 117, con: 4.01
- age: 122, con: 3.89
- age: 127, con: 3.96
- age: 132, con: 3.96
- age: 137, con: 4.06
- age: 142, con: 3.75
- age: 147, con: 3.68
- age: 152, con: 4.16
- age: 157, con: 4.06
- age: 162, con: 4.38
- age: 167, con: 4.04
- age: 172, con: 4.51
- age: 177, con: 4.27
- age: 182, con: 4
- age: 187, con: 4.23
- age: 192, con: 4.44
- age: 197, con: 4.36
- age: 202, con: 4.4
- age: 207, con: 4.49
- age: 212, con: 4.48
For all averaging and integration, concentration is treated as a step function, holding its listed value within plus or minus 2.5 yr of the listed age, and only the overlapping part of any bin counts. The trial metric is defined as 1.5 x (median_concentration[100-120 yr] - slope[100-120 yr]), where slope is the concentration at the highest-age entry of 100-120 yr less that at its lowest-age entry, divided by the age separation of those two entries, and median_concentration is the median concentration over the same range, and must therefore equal 6.03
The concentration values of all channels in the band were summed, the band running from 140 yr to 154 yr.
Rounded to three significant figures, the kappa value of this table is 11.6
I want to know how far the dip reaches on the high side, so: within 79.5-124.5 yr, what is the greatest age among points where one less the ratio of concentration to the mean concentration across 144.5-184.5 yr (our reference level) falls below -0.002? 92 yr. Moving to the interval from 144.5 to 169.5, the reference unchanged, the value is 162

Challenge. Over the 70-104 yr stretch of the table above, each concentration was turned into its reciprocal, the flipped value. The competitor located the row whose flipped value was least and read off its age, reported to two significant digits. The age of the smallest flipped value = 77 yr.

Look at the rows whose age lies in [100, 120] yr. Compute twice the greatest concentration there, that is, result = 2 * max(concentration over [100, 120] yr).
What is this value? 8.1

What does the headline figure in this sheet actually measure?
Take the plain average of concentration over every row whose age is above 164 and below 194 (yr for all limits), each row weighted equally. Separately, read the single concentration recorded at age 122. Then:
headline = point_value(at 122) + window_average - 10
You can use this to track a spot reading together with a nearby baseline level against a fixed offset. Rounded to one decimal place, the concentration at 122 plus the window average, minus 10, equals -1.9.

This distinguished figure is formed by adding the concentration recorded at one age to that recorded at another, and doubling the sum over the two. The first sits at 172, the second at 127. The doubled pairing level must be 16.9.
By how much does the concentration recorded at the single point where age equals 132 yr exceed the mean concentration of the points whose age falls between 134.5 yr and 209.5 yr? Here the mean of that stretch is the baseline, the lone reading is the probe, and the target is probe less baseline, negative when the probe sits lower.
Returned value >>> -0.23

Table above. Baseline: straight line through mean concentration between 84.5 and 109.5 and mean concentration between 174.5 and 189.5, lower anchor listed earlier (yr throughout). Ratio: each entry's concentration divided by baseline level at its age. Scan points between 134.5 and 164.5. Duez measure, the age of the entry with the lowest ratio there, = 147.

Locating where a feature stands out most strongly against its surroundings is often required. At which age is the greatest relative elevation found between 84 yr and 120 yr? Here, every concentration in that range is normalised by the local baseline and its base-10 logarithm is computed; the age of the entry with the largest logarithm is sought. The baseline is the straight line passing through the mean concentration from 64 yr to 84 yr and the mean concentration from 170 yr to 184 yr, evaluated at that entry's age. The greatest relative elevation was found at 92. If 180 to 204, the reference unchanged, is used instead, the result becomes 192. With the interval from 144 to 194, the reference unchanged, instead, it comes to 172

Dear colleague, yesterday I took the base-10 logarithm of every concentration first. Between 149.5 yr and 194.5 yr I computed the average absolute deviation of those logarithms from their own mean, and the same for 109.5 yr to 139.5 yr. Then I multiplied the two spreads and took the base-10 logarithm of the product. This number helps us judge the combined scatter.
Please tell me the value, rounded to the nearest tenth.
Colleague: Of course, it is -4.0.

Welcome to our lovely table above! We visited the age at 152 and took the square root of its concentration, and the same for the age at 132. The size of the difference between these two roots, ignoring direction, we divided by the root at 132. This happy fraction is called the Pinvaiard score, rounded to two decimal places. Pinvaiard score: 0.02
